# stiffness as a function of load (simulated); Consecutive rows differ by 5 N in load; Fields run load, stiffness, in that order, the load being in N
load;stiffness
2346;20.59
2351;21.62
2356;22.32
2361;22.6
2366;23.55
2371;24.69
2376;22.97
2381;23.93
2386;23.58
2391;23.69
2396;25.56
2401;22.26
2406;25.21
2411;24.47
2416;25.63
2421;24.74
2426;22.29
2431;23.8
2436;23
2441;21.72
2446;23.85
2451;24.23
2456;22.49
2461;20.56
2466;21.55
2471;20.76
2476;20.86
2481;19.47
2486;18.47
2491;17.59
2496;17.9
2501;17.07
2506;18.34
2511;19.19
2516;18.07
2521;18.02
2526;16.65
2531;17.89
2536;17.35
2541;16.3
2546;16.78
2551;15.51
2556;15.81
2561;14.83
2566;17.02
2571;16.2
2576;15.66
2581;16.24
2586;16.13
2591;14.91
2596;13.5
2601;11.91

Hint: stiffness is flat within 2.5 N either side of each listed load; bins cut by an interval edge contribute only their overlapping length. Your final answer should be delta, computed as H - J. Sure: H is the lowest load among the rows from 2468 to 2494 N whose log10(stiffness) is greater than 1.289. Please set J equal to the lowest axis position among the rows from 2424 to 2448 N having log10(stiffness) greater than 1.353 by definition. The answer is 40 N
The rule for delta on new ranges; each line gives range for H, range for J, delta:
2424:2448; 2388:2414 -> 35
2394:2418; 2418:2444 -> -25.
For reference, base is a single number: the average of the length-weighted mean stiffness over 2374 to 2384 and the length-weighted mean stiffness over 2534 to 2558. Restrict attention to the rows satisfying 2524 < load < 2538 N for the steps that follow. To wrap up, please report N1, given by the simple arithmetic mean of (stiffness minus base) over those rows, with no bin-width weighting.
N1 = -2.6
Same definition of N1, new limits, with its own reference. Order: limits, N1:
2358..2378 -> 3.5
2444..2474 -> 2.3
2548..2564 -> -4.5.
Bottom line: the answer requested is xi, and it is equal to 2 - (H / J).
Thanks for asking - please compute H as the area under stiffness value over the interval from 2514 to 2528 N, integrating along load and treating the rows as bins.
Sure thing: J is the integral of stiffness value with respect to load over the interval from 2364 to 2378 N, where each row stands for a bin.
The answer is 1.3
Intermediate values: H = 246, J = 333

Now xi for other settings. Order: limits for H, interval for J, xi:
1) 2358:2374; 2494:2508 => 0.5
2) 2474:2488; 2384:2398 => 1.2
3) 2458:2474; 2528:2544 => 0.8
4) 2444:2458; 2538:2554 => 0.7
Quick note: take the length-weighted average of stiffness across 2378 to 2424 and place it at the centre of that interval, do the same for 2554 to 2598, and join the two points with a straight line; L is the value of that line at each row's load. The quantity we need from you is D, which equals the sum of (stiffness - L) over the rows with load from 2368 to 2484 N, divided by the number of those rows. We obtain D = 0.04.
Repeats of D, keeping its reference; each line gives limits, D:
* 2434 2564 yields -0.45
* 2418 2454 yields 0.81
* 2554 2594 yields 0.12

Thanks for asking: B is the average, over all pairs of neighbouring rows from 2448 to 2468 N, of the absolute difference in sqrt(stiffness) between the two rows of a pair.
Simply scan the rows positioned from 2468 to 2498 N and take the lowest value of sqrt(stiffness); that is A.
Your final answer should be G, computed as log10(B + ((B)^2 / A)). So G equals -0.76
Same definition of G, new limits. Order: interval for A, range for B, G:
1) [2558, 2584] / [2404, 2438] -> -0.88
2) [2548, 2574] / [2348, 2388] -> -1.04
